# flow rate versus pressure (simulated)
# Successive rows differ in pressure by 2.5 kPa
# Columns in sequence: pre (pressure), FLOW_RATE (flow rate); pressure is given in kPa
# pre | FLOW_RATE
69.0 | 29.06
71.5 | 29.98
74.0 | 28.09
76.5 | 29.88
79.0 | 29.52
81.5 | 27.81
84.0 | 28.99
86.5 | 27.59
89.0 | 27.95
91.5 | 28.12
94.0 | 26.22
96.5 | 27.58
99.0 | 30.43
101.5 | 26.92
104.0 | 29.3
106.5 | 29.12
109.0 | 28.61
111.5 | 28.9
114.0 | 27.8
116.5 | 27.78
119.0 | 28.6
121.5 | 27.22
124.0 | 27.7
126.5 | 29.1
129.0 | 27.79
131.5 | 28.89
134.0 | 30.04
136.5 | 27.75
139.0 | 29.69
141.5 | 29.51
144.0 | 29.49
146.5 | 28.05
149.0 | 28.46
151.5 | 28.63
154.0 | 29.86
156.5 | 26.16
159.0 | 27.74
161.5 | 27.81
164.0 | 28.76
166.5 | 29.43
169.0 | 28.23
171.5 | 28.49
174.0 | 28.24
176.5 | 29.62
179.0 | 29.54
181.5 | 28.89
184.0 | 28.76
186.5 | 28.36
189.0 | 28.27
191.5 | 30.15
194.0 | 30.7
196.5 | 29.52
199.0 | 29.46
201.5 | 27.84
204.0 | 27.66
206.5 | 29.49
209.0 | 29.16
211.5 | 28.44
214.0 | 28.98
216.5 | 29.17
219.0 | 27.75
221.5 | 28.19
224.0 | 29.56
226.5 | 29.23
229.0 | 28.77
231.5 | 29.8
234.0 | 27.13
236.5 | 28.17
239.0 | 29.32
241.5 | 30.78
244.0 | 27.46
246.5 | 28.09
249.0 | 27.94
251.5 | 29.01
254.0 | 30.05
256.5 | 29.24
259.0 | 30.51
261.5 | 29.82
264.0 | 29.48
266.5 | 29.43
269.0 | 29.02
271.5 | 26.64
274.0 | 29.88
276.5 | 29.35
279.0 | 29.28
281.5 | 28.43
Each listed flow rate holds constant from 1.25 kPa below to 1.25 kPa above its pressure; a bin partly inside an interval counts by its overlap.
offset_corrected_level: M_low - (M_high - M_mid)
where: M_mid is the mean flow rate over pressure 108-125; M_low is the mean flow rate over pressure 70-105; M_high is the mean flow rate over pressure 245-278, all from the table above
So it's 27.4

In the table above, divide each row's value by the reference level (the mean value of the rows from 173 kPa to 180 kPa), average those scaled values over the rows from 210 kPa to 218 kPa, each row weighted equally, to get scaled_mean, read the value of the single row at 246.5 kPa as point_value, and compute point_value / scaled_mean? 28.4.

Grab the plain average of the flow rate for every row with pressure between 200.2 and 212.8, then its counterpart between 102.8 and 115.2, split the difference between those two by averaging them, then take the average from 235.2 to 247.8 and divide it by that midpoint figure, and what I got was 1.00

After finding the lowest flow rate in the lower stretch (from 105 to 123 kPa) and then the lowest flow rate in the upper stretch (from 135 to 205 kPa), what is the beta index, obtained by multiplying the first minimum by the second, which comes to 712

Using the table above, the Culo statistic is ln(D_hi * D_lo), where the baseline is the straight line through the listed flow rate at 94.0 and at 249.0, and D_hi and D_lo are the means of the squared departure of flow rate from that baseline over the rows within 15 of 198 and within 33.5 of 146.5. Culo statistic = 2.6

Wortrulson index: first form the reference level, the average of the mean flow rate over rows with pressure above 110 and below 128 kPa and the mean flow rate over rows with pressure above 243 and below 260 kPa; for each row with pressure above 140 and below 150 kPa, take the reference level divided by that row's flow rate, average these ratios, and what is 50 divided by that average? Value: 50.6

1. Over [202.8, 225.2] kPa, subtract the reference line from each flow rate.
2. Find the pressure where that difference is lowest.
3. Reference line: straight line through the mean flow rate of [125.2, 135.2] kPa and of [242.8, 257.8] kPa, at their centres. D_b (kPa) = 204.0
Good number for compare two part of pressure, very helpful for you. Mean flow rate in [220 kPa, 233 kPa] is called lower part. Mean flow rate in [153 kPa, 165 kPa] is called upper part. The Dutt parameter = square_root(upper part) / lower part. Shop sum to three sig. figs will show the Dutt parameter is 0.182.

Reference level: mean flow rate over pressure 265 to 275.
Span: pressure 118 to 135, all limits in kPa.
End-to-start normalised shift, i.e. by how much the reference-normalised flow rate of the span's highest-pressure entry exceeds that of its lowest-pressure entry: 0.05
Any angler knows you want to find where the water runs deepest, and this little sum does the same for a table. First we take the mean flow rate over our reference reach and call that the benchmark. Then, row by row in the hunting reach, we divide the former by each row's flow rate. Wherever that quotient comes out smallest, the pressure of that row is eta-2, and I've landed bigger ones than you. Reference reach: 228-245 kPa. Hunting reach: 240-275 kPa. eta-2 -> 241.5 kPa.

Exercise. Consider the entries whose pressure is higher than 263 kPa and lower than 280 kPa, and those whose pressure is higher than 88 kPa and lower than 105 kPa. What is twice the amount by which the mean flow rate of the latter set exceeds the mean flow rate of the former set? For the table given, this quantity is -1.9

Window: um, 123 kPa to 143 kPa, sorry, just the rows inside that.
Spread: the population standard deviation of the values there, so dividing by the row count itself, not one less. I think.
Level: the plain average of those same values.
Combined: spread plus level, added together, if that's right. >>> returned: 29.7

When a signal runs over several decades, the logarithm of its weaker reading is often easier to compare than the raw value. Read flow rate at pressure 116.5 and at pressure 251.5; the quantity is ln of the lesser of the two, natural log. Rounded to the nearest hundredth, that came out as 3.32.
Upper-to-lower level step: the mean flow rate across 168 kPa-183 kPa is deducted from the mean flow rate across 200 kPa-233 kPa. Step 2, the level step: -0.1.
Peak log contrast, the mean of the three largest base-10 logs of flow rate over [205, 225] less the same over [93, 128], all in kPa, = -0.003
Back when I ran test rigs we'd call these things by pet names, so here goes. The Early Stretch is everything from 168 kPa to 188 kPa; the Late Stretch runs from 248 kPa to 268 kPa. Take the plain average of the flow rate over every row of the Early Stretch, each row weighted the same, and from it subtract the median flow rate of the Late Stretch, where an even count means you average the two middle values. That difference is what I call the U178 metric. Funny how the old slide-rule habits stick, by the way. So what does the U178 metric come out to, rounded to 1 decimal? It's -0.7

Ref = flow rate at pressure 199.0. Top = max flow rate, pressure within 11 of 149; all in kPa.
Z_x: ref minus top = -0.4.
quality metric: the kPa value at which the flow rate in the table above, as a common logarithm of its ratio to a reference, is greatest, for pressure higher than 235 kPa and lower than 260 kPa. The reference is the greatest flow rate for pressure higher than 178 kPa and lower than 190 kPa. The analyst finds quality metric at 241.5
